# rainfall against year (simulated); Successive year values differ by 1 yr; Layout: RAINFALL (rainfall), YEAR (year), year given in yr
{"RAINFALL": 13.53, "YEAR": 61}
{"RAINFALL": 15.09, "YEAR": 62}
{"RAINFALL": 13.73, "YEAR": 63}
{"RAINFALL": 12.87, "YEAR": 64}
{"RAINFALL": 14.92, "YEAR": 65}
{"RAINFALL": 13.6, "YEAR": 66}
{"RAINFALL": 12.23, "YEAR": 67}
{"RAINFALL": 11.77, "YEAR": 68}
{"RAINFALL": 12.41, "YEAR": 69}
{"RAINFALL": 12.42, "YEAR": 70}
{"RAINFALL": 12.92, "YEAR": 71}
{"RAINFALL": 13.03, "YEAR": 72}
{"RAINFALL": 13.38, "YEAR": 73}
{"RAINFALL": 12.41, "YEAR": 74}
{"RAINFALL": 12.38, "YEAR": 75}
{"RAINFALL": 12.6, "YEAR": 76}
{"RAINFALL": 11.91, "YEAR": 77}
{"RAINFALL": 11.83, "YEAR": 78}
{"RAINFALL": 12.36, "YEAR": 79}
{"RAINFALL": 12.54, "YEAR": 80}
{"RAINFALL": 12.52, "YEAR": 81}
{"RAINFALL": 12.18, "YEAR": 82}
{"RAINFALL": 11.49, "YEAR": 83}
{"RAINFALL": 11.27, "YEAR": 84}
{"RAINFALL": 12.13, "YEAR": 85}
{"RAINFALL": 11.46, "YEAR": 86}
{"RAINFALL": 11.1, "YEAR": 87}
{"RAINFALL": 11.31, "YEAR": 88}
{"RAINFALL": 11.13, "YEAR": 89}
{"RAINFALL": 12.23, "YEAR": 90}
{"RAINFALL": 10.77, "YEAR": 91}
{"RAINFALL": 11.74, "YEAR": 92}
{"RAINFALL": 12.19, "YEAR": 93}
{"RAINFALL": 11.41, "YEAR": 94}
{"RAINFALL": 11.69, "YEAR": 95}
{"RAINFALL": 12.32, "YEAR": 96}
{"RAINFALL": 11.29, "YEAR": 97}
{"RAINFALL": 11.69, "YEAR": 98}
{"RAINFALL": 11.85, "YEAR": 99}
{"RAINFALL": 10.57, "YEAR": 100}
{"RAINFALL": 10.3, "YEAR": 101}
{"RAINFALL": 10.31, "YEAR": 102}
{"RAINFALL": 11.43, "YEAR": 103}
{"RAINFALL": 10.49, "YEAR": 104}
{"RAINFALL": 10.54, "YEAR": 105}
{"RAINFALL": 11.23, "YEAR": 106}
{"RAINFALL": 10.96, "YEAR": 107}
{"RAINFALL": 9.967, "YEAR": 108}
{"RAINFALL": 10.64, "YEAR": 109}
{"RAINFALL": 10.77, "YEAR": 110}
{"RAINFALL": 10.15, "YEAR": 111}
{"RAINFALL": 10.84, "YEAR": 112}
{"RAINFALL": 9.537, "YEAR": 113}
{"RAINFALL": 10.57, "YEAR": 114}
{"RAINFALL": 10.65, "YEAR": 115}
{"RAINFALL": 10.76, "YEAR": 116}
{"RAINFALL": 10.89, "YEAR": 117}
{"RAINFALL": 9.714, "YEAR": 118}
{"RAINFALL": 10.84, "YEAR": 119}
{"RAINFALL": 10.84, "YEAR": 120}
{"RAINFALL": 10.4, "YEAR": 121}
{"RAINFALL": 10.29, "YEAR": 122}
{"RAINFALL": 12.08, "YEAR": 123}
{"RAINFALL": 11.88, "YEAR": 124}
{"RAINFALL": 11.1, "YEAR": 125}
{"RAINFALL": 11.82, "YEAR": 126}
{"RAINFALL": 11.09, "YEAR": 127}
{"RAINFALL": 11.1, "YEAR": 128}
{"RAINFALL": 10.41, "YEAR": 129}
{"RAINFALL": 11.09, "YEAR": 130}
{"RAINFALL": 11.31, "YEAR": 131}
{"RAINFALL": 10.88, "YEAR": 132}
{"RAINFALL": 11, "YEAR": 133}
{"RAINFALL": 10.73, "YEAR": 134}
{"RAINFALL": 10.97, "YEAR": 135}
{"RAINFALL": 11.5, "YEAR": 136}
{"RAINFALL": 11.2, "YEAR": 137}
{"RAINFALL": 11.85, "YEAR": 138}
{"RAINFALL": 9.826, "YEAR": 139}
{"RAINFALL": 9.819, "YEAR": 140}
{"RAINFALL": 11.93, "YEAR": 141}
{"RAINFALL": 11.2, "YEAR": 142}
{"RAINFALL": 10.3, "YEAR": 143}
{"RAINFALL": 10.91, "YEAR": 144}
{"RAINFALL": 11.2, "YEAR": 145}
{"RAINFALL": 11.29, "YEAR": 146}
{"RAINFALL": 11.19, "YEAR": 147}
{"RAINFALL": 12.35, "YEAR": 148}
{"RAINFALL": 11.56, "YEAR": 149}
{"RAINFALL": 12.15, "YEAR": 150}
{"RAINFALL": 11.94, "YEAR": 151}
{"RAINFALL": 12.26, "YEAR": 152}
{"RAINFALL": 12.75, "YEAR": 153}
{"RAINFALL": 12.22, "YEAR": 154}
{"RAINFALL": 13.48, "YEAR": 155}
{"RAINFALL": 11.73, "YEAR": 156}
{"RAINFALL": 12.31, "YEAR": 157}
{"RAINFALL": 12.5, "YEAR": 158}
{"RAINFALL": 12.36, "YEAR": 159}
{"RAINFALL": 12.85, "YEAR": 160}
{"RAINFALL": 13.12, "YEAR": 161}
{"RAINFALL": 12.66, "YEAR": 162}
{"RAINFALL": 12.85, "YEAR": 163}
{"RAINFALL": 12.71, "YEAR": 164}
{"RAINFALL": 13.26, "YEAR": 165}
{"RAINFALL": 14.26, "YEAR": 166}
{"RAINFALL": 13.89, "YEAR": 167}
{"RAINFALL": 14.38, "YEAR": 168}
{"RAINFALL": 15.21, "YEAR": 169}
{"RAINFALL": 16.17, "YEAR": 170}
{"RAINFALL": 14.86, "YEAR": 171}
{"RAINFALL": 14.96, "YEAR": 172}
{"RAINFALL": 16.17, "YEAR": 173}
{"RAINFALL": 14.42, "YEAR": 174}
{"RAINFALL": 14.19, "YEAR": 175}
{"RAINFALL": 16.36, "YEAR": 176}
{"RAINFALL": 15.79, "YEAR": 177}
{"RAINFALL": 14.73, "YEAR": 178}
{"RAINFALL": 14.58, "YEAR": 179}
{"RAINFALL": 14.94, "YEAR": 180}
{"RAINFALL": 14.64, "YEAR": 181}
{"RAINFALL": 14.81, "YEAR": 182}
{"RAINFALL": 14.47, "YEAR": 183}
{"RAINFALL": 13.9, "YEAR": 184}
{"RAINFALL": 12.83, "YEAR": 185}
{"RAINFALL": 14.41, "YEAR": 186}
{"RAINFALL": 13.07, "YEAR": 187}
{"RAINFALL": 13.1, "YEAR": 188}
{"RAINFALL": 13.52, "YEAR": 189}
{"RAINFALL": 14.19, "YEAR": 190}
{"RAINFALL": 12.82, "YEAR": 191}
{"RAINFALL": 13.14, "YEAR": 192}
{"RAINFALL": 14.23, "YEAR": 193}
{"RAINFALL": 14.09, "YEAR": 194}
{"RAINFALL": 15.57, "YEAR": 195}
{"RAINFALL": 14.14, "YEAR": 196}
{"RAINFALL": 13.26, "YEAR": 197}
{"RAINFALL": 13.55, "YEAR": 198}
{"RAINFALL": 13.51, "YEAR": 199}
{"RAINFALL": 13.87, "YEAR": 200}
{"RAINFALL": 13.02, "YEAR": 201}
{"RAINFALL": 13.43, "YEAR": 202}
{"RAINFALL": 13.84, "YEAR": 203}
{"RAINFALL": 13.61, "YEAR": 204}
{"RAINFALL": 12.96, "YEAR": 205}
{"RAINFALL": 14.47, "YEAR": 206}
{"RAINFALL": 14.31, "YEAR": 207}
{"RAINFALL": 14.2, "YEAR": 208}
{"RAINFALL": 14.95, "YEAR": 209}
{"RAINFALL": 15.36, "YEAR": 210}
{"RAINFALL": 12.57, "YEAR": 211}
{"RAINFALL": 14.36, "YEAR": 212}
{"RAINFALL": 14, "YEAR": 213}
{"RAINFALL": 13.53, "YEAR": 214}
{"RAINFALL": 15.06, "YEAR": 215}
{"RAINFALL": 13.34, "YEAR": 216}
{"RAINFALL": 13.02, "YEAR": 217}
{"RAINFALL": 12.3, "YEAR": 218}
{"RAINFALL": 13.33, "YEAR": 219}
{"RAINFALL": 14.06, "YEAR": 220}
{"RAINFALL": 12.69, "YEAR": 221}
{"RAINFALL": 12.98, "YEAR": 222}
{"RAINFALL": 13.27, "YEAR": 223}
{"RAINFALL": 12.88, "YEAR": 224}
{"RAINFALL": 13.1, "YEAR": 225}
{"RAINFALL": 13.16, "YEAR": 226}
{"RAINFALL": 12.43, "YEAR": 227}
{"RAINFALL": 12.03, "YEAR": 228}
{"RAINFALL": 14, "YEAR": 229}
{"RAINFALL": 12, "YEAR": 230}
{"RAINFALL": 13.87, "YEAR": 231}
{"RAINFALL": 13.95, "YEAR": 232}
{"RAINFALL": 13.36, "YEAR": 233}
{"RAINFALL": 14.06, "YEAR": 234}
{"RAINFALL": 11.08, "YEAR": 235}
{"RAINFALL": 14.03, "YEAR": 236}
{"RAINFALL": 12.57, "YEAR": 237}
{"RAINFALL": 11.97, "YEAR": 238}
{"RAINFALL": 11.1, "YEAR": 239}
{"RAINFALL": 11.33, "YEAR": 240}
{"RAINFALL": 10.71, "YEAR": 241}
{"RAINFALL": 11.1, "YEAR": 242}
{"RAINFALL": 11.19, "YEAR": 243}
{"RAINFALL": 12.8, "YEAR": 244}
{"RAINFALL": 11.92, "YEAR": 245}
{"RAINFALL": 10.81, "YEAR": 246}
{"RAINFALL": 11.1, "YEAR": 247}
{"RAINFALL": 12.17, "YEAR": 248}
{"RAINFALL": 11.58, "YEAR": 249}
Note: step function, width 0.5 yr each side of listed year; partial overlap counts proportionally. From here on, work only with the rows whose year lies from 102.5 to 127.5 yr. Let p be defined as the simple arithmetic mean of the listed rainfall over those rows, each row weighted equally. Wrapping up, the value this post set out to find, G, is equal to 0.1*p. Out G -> 1.08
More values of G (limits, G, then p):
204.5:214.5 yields 1.41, 14.1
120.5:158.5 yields 1.14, 11.4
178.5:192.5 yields 1.39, 13.9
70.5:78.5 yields 1.26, 12.6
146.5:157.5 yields 1.22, 12.2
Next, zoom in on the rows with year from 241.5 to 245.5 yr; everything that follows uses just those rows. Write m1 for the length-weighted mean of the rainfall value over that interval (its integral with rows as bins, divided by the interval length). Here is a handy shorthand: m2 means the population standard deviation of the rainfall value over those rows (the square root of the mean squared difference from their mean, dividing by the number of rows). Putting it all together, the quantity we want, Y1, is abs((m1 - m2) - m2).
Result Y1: 10.4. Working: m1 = 11.8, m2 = 0.68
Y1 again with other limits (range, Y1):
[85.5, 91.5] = 10.4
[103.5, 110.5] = 9.9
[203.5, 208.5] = 12.8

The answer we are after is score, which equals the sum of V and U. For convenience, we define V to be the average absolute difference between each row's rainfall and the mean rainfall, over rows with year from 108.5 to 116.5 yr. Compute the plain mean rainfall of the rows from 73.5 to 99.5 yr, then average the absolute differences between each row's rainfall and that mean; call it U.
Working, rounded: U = 0.440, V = 0.32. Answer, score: 0.76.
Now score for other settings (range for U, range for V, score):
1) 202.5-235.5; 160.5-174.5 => 1.71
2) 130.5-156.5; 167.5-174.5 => 1.23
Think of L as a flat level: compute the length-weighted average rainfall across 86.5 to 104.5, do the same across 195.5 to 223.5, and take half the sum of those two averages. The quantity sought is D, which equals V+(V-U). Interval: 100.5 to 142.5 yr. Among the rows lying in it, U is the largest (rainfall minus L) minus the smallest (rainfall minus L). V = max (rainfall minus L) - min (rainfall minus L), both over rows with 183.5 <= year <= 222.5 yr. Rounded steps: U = 2.5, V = 3.27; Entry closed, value 4.0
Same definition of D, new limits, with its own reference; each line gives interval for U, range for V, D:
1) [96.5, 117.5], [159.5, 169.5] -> 2.8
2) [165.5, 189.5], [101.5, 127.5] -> 1.6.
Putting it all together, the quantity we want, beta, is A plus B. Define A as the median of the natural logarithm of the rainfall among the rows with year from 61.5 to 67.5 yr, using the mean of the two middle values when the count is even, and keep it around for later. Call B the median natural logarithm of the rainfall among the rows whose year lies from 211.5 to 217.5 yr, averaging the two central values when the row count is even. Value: 5.24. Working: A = 2.61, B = 2.62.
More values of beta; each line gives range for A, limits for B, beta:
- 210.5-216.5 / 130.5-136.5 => 5.02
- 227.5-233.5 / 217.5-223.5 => 5.19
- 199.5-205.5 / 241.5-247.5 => 5.02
